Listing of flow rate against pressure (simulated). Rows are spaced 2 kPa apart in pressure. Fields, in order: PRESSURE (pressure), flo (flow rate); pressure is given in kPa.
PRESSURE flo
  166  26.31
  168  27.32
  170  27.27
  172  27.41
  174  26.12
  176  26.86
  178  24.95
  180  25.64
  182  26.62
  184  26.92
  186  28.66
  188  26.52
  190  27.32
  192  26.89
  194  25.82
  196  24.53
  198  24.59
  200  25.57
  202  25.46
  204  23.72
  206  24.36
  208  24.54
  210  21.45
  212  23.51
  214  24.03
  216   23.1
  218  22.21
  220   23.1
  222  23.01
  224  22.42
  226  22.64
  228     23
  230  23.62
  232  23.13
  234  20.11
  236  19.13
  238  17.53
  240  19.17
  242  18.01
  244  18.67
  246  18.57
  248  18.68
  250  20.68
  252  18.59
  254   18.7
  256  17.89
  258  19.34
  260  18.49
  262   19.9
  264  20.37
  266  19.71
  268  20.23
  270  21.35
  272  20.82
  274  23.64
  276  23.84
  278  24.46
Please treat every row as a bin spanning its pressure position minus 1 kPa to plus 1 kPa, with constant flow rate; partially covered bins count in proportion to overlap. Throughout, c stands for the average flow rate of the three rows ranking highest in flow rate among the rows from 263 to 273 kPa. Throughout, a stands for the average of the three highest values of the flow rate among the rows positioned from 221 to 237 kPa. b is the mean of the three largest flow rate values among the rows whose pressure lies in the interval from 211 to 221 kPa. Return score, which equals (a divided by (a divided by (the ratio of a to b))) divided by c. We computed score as 0.047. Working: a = 23.3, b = 23.5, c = 20.8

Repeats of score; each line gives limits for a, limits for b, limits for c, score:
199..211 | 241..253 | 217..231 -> 0.056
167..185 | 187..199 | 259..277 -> 0.044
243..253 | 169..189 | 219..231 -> 0.030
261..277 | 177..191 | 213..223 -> 0.035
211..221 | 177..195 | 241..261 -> 0.044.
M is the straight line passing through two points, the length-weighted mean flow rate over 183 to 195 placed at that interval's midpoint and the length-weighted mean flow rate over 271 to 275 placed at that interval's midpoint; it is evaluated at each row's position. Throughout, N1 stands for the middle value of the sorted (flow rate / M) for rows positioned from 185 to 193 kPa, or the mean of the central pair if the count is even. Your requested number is 1.01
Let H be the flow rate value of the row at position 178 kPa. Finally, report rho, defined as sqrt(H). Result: 4.99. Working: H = 24.95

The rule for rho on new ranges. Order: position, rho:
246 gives 4.31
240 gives 4.38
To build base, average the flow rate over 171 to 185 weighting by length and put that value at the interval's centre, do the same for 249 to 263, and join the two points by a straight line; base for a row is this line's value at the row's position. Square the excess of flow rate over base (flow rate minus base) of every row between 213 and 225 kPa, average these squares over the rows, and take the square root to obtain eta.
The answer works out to 0.6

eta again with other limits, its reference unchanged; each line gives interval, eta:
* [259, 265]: 1.4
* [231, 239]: 2.1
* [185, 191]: 2.2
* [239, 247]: 1.7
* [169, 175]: 0.5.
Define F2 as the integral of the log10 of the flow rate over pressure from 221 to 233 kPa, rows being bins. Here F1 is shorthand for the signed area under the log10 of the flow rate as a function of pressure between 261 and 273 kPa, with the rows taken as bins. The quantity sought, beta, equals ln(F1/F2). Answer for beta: -0.04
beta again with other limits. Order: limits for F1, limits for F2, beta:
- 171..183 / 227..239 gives 0.07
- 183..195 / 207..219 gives 0.05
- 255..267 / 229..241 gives -0.02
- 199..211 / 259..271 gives 0.06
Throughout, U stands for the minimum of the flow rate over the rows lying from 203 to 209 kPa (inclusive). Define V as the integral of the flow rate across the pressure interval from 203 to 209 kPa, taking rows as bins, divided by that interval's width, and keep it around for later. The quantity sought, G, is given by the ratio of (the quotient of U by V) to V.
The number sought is 0.040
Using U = 23.72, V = 24.2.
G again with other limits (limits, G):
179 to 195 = 0.036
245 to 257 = 0.050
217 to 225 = 0.043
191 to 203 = 0.038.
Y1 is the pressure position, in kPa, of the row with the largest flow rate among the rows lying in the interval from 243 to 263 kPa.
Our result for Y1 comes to 250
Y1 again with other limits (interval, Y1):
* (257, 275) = 274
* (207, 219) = 208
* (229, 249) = 230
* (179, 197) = 186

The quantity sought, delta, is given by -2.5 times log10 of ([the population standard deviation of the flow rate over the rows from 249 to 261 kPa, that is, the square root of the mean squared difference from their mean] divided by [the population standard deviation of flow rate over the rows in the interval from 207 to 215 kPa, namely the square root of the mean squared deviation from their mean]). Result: 0.3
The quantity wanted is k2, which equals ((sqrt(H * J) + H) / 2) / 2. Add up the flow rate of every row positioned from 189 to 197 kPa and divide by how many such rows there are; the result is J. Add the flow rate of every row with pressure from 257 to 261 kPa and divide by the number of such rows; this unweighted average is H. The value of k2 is 10.3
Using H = 18.9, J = 26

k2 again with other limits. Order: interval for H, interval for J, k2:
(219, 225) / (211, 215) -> 11.5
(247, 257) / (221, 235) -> 9.9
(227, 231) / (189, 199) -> 12.0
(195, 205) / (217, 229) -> 12.1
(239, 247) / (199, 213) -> 9.9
